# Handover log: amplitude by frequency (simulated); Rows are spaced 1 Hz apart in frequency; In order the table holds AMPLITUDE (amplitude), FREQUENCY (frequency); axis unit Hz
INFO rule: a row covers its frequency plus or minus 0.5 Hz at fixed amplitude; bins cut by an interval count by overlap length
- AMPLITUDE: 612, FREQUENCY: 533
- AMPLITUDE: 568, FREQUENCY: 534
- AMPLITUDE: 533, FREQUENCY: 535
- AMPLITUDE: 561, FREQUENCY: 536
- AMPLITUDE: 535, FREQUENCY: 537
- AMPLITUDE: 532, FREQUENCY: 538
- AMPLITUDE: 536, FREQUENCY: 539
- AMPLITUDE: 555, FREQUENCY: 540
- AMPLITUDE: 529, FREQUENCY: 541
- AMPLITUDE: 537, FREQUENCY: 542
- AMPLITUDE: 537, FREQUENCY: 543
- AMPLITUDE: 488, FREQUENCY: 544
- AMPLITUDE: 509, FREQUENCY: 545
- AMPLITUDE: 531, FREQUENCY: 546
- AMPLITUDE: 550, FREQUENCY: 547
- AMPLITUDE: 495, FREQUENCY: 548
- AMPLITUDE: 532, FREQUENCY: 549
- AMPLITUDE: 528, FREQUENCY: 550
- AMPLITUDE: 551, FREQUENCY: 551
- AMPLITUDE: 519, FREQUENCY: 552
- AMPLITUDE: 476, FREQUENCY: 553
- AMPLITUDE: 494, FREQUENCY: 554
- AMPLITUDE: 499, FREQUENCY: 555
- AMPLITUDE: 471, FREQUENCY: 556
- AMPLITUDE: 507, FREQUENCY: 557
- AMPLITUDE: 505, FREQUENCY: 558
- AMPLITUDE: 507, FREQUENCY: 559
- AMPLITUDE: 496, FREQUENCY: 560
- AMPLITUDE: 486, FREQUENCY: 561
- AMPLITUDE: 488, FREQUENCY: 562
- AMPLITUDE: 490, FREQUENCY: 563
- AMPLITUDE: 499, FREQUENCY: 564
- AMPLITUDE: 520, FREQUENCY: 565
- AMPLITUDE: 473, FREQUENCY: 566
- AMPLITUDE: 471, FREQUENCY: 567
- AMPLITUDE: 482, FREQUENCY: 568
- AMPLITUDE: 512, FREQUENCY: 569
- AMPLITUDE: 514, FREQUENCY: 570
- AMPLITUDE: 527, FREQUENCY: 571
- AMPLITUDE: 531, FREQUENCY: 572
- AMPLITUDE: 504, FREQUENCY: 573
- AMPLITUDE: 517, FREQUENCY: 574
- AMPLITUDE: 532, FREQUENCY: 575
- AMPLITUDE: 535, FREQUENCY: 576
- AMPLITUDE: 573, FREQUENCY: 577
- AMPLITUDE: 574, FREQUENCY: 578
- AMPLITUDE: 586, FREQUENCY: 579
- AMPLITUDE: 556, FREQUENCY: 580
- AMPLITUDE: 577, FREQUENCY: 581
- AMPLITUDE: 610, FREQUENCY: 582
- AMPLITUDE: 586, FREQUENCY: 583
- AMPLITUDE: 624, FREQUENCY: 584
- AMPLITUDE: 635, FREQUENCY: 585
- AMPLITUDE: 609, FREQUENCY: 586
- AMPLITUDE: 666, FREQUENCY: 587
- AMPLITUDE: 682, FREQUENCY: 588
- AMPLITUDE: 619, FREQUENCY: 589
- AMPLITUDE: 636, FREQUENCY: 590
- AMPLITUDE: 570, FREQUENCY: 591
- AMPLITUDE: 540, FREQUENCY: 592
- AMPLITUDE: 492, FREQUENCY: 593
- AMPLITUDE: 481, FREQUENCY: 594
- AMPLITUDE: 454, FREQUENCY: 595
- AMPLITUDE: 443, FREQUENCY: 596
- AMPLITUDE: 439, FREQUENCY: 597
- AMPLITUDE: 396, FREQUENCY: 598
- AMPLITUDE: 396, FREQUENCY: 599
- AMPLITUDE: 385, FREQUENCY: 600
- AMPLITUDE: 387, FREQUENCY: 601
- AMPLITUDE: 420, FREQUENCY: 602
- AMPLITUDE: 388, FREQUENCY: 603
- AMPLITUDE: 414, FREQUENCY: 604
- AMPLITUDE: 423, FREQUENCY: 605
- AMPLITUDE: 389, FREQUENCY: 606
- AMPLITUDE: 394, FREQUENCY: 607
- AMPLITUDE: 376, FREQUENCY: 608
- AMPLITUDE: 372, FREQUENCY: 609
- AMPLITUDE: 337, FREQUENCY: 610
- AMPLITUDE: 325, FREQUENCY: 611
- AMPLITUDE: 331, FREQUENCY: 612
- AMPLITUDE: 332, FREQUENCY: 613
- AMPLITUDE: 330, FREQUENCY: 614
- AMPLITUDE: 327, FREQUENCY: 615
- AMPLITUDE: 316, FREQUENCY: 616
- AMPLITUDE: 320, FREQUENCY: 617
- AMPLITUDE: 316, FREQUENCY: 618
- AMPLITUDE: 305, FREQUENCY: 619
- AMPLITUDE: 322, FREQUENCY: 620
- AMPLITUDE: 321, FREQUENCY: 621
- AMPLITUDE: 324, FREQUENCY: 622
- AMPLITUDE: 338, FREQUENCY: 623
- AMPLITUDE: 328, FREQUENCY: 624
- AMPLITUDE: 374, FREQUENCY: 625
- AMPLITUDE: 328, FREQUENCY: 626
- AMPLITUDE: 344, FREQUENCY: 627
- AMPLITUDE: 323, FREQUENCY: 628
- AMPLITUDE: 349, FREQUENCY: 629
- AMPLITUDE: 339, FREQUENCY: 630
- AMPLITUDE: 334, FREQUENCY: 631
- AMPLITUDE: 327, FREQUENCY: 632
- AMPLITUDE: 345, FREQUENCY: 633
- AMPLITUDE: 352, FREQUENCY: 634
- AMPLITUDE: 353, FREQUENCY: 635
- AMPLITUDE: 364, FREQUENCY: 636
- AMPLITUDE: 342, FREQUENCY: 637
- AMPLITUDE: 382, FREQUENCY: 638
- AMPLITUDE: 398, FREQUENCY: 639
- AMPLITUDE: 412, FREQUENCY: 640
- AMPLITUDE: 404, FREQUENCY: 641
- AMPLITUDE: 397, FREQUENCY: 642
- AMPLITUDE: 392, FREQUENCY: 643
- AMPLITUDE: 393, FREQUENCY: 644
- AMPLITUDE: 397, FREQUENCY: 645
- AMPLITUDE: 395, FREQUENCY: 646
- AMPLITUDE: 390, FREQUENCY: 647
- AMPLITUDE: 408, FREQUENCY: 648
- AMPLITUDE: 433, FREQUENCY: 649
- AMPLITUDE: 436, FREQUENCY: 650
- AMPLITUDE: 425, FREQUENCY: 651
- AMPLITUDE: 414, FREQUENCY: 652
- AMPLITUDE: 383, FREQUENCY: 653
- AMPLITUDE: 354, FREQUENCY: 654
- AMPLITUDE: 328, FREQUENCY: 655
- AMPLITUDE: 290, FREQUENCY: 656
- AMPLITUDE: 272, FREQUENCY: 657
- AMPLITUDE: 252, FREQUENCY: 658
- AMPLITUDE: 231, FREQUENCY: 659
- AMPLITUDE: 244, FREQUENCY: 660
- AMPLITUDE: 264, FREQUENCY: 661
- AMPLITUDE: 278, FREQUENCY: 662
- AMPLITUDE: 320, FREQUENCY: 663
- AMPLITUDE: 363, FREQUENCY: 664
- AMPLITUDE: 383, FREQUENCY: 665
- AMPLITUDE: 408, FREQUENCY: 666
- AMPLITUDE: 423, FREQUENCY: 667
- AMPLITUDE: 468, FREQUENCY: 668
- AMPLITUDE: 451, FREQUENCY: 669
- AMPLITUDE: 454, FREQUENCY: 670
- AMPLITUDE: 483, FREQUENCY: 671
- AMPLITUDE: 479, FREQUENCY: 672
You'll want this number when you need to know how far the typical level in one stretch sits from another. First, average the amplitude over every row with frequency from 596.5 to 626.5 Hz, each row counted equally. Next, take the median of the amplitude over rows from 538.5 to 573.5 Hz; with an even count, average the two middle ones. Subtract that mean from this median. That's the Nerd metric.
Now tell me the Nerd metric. 149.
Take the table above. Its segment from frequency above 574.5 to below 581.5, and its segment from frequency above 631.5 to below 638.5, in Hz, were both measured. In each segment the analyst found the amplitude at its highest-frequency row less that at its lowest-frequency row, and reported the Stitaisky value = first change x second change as 2475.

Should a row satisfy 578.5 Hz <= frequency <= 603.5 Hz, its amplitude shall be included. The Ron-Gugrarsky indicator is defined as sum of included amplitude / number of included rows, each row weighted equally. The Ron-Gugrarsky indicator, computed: 527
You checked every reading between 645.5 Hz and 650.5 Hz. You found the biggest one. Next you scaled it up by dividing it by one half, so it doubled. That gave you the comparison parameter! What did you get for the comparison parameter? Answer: 872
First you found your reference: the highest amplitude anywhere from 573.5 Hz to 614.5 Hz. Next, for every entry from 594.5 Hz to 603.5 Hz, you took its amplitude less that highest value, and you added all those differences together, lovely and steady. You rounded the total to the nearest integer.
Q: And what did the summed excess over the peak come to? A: -2430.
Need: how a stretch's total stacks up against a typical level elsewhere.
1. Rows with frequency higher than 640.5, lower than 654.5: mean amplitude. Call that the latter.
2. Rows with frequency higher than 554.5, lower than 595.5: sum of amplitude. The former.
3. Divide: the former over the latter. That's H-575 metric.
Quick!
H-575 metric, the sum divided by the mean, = 55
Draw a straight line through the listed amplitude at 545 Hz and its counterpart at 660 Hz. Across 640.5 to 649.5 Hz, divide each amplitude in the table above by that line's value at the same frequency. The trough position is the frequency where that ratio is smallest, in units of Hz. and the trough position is 643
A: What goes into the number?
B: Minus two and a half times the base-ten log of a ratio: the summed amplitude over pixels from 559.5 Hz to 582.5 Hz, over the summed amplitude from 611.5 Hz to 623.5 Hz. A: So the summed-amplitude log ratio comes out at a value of -1.2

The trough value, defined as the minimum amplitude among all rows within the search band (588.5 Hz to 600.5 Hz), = 385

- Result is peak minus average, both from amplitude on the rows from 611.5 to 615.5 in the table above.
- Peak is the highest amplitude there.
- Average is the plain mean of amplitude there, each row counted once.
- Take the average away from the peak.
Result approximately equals 2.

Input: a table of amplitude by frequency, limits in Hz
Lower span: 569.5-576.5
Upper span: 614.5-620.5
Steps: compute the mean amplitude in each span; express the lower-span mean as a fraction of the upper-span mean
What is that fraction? 1.65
